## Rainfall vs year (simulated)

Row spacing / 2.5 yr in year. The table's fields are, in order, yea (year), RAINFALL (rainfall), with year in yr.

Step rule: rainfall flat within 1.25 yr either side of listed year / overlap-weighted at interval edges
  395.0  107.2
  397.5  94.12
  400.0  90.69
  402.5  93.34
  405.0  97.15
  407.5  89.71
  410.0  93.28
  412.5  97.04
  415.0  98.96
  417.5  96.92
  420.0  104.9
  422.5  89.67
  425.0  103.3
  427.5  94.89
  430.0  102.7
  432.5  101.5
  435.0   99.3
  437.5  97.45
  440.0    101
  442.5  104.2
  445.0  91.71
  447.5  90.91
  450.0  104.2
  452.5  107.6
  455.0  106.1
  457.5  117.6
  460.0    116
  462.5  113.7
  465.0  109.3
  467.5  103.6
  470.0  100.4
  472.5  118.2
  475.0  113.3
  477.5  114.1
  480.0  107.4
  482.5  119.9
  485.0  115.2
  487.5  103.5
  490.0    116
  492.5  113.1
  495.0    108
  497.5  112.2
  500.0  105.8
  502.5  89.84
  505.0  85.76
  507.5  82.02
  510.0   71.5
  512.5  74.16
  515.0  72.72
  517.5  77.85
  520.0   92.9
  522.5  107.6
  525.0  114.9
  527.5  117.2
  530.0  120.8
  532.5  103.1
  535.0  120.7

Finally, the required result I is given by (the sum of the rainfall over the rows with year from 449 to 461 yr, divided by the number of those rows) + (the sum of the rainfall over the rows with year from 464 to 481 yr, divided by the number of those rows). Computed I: 220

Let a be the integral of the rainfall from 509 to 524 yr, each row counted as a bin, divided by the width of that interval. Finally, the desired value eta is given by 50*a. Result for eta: 4176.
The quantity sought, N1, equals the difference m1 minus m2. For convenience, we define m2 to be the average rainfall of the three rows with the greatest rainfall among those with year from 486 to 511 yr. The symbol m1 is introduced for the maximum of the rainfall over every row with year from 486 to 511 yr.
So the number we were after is 2.2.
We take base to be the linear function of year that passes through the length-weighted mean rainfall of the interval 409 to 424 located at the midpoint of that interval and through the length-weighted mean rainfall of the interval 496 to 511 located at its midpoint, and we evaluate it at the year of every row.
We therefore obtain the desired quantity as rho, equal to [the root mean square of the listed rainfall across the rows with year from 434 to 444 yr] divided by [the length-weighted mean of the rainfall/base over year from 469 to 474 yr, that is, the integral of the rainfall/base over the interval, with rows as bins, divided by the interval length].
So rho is 86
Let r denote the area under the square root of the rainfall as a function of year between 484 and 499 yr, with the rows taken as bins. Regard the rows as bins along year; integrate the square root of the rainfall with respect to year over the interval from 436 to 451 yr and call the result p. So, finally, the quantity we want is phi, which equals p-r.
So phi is -10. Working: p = 149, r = 158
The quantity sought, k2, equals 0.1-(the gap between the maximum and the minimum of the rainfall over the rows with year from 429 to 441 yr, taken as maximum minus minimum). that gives -5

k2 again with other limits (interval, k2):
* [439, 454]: -17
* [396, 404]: -3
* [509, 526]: -43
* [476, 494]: -16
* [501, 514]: -18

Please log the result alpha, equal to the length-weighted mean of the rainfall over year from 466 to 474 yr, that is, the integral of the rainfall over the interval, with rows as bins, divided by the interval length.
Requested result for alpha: 108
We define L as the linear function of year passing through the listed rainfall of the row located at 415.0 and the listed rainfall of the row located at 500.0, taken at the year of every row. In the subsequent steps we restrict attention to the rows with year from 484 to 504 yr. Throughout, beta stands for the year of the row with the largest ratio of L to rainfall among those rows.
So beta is 502.5 yr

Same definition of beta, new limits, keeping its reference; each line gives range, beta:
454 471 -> 470.0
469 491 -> 470.0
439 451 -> 447.5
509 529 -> 510.0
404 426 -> 422.5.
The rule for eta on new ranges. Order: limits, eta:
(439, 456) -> 5037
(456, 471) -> 5510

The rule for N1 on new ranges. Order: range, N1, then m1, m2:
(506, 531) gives 3.2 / 120.8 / 118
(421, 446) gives 0.8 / 104.2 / 103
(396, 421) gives 4.6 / 104.9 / 100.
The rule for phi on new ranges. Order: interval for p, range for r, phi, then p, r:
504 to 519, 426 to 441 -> -18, 132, 150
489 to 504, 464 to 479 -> -2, 155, 157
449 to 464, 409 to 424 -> 10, 158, 148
